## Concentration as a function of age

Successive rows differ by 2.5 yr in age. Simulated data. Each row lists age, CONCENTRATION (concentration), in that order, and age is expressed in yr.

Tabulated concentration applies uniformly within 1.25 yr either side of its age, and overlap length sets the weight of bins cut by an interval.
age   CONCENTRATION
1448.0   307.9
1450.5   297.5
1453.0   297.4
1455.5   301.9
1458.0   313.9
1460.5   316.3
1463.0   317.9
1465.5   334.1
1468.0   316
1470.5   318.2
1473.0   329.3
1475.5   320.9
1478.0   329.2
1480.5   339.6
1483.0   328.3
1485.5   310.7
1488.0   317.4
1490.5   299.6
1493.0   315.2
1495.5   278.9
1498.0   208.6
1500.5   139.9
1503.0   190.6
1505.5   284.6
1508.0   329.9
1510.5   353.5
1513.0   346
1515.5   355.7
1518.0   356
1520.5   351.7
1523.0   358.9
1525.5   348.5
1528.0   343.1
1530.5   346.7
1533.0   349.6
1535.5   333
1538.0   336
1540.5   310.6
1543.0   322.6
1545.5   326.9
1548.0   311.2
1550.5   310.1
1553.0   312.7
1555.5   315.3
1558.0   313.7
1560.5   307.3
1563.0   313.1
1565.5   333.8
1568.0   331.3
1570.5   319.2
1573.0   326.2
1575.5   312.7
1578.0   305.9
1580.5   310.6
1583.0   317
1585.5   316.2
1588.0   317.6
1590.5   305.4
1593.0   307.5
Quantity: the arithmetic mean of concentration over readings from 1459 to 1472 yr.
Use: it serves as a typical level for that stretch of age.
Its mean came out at 321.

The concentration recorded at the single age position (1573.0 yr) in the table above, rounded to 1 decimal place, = 326.2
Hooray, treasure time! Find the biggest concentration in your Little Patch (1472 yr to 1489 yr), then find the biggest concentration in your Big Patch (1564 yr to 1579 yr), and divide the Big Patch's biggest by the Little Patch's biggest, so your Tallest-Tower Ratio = 0.98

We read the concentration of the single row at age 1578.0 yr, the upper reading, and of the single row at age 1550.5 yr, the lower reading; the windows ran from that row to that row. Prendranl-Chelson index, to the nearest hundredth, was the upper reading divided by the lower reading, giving 0.99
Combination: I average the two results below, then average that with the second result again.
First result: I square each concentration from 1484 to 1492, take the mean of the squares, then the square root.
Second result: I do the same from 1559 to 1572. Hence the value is 318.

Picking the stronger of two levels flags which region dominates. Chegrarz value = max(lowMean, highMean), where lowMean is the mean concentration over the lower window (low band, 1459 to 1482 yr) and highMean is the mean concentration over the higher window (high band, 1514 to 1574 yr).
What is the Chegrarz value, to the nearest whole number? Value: 331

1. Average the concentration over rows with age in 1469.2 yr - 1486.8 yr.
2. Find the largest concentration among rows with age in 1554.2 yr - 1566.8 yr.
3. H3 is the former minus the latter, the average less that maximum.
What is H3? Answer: -9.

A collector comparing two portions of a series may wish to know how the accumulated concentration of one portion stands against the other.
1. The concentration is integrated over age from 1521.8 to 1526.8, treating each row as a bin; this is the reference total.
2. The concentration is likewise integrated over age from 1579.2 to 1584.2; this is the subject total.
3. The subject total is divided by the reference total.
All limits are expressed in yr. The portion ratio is 0.89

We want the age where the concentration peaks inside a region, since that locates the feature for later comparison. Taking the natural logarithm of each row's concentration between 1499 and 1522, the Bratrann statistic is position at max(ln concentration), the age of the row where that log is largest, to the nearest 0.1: 1518.0 yr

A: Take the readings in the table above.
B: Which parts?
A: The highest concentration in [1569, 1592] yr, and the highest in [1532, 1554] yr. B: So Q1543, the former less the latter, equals -23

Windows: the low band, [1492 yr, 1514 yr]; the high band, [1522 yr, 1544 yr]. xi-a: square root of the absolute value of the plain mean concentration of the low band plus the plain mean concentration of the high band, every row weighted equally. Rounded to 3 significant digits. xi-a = 24.7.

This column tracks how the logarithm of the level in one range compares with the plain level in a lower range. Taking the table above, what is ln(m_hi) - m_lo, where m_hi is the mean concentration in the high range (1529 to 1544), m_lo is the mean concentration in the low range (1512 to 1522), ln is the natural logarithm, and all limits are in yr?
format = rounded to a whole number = -347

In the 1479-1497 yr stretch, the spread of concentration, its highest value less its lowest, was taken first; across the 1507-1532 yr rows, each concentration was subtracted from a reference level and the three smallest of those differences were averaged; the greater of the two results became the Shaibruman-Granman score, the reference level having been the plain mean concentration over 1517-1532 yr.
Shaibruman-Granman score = 61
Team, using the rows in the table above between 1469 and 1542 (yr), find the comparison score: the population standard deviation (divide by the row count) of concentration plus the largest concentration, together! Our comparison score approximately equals 410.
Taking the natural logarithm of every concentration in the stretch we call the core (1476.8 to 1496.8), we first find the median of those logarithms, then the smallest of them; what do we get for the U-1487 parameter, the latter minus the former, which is -0.13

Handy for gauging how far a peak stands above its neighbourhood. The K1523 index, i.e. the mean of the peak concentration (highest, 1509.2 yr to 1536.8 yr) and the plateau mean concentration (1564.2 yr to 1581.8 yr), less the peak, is -19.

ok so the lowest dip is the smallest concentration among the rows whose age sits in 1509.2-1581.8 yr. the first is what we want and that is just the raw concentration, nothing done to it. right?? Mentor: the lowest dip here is 305.9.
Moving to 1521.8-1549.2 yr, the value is 310.6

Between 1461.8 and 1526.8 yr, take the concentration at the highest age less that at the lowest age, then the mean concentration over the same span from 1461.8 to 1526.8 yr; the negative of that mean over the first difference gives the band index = -10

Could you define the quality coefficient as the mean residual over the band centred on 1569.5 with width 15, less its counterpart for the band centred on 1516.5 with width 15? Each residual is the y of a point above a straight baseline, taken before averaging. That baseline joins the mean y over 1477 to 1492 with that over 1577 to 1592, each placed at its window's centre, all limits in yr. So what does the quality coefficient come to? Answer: -26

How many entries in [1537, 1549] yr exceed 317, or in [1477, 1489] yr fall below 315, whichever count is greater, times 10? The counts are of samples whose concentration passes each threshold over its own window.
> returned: 30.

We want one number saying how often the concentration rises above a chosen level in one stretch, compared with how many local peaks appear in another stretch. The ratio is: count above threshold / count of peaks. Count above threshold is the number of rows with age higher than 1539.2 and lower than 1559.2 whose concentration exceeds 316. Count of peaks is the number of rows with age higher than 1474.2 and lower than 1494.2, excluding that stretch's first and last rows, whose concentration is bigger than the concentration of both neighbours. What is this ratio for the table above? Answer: 1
